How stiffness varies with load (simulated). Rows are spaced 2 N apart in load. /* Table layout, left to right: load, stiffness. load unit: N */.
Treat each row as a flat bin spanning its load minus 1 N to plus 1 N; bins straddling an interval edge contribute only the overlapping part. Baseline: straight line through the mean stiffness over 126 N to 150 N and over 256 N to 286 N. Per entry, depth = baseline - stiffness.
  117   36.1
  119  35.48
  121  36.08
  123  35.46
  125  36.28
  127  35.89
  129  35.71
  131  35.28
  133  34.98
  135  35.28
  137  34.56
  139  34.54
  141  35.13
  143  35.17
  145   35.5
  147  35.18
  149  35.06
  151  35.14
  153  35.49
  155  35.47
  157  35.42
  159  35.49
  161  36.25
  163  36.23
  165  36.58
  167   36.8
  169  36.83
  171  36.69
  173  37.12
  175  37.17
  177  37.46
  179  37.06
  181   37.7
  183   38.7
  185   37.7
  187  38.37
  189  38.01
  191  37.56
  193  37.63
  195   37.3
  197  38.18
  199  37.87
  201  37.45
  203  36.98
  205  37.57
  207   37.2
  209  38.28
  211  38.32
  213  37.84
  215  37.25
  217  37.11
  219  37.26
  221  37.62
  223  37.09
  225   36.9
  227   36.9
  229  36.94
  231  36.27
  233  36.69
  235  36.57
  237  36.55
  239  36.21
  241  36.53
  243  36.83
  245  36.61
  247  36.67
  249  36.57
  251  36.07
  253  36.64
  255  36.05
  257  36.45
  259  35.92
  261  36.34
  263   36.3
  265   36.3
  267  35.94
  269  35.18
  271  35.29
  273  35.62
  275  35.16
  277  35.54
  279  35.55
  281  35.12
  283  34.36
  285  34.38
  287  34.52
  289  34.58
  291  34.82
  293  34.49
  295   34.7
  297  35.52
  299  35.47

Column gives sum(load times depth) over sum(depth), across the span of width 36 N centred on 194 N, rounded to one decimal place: 193.9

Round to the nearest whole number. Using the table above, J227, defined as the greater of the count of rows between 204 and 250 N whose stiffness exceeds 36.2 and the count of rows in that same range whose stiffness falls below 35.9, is 23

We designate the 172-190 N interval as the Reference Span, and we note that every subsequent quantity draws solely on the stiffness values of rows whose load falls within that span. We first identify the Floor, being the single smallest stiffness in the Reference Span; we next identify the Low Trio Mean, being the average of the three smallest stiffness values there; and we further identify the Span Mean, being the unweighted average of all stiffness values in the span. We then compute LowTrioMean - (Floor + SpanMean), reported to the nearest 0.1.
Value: -37.6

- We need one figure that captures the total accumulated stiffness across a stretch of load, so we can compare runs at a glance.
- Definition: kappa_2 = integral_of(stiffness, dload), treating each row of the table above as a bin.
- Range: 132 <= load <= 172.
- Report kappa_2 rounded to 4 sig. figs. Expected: 1424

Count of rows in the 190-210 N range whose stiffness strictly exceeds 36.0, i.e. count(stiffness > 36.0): 10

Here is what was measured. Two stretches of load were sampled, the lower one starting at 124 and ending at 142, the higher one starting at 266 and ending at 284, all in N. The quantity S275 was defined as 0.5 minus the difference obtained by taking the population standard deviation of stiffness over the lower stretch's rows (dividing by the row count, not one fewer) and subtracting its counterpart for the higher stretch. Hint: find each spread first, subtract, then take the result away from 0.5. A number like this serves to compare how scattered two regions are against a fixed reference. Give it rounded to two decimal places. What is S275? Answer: 0.37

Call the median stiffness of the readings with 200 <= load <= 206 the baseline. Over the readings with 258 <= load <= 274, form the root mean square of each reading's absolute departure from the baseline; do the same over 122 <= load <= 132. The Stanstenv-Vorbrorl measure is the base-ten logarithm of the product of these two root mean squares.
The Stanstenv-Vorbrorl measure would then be 0.5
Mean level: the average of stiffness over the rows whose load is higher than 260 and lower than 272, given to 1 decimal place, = 35.9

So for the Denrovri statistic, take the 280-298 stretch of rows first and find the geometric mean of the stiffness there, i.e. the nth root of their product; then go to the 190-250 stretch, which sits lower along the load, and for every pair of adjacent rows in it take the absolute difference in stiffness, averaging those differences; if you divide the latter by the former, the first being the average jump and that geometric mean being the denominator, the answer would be 0.0095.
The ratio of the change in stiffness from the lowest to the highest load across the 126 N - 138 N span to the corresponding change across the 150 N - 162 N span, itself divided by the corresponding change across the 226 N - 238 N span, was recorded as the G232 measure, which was 3.4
